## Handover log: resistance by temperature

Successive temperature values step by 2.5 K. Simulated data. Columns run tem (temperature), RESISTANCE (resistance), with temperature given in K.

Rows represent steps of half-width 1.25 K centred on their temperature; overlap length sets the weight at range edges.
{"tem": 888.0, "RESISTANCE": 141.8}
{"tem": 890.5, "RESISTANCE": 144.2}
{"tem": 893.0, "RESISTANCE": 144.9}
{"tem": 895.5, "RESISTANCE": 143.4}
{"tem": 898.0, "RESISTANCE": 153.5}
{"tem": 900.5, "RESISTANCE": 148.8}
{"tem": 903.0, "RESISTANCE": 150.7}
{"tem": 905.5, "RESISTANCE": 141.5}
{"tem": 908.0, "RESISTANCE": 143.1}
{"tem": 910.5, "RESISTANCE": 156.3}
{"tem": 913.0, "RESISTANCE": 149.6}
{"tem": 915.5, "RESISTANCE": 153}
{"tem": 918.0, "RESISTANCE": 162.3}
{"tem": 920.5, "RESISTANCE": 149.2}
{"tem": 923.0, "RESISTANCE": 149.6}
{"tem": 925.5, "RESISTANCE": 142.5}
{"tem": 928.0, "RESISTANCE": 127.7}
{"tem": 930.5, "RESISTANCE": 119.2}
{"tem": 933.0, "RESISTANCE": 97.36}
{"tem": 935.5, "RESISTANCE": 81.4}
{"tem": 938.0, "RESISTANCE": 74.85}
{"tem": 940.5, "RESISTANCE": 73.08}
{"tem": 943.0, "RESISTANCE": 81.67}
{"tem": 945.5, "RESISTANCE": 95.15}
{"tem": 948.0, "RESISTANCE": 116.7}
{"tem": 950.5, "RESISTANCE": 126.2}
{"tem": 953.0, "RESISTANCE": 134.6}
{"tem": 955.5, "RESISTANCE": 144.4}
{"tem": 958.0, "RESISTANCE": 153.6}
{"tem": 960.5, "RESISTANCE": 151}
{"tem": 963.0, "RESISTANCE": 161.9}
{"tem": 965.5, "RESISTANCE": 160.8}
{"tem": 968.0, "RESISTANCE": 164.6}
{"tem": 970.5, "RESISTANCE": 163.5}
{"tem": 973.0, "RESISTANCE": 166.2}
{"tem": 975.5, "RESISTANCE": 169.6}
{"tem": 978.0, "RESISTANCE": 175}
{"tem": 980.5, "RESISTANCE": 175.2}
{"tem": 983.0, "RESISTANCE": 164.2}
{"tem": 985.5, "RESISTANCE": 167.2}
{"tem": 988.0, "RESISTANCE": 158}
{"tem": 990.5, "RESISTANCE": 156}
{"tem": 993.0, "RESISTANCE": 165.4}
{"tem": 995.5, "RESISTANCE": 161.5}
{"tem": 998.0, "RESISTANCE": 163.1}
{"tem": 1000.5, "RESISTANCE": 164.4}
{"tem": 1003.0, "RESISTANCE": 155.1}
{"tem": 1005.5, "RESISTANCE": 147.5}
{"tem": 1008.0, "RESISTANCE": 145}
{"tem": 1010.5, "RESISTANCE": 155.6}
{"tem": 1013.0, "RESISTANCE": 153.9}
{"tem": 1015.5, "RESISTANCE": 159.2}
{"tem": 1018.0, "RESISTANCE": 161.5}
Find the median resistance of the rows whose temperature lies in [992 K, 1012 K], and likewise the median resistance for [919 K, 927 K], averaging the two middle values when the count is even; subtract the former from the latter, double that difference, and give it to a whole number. -19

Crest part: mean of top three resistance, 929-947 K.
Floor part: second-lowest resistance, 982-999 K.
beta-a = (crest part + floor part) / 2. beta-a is 131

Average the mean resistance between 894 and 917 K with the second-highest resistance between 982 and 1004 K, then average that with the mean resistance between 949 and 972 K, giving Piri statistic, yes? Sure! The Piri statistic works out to 154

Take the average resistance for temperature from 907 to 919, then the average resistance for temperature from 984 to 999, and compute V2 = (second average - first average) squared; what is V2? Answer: 81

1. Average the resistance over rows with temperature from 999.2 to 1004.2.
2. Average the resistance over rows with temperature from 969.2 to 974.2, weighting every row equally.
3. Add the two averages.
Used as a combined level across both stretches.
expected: 325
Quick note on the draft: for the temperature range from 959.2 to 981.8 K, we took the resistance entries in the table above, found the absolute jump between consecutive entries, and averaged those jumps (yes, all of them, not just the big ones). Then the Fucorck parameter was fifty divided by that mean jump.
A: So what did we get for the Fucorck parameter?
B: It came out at 14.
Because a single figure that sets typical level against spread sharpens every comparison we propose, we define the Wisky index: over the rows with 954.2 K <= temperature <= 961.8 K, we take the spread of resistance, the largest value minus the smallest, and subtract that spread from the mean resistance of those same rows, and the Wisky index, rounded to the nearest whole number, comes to 140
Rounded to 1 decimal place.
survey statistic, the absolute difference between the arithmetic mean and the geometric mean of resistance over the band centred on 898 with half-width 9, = 0.1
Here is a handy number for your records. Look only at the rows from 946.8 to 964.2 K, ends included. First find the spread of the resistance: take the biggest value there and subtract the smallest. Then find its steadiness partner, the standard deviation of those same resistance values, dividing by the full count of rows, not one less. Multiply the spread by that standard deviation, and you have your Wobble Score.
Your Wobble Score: 674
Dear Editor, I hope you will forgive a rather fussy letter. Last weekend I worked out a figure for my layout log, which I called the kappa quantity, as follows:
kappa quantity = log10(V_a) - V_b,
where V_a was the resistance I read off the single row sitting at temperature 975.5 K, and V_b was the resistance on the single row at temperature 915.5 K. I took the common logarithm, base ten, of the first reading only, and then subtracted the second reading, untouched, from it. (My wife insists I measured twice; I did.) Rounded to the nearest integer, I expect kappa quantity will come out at -151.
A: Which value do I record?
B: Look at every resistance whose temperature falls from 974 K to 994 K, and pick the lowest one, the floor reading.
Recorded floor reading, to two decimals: 156.00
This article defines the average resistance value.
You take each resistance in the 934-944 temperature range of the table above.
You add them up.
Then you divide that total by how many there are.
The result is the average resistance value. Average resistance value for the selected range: 78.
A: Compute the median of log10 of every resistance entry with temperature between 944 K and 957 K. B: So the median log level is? 2.10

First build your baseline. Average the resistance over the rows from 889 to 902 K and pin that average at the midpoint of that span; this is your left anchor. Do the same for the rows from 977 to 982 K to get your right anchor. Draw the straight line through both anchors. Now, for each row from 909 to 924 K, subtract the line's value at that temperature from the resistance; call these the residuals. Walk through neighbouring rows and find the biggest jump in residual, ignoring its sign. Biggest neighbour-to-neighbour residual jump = 13.9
